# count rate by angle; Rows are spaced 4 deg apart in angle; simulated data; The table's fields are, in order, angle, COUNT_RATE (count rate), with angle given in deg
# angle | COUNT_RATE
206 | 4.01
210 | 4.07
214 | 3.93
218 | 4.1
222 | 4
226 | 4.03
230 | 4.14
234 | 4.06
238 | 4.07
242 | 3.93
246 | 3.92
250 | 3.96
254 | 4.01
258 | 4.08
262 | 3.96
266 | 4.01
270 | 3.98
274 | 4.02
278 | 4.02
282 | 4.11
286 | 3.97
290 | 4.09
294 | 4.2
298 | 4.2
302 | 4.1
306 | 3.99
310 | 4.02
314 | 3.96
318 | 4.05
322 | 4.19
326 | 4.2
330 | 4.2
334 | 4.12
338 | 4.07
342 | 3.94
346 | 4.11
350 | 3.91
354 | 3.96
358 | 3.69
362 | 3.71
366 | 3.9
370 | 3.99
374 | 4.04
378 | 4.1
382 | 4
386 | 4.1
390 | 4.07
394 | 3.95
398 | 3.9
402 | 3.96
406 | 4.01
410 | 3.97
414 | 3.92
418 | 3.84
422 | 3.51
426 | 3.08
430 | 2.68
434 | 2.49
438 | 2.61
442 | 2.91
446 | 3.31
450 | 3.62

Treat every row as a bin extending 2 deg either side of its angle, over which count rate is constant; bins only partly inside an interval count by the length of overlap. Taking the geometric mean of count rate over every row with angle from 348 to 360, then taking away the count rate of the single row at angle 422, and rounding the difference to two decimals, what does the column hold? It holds 0.34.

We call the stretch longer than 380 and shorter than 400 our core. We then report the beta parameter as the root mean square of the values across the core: 4.00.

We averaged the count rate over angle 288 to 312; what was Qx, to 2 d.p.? 4.10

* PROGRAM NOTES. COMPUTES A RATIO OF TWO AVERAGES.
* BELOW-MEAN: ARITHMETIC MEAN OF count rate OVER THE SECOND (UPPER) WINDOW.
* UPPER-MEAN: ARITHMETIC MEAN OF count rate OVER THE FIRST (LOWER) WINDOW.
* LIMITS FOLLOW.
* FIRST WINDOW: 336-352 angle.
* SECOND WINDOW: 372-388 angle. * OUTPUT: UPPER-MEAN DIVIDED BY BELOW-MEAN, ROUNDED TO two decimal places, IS 0.99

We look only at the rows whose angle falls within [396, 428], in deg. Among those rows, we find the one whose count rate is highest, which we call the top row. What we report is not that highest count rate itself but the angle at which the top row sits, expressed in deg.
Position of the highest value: 406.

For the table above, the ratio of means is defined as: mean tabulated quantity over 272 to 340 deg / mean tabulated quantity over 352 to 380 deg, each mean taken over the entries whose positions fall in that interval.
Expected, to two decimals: 1.04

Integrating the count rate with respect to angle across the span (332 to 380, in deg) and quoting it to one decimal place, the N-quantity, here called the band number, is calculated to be 190.2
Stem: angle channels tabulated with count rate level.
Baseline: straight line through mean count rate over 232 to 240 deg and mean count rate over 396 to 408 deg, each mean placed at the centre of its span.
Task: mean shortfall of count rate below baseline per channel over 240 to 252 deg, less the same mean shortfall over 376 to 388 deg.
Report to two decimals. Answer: 0.22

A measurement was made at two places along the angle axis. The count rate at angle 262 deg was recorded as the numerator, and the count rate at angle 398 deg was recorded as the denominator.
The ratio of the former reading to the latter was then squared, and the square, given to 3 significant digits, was 1.03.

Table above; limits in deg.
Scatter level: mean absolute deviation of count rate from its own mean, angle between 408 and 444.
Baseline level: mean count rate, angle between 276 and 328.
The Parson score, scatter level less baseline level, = -3.56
